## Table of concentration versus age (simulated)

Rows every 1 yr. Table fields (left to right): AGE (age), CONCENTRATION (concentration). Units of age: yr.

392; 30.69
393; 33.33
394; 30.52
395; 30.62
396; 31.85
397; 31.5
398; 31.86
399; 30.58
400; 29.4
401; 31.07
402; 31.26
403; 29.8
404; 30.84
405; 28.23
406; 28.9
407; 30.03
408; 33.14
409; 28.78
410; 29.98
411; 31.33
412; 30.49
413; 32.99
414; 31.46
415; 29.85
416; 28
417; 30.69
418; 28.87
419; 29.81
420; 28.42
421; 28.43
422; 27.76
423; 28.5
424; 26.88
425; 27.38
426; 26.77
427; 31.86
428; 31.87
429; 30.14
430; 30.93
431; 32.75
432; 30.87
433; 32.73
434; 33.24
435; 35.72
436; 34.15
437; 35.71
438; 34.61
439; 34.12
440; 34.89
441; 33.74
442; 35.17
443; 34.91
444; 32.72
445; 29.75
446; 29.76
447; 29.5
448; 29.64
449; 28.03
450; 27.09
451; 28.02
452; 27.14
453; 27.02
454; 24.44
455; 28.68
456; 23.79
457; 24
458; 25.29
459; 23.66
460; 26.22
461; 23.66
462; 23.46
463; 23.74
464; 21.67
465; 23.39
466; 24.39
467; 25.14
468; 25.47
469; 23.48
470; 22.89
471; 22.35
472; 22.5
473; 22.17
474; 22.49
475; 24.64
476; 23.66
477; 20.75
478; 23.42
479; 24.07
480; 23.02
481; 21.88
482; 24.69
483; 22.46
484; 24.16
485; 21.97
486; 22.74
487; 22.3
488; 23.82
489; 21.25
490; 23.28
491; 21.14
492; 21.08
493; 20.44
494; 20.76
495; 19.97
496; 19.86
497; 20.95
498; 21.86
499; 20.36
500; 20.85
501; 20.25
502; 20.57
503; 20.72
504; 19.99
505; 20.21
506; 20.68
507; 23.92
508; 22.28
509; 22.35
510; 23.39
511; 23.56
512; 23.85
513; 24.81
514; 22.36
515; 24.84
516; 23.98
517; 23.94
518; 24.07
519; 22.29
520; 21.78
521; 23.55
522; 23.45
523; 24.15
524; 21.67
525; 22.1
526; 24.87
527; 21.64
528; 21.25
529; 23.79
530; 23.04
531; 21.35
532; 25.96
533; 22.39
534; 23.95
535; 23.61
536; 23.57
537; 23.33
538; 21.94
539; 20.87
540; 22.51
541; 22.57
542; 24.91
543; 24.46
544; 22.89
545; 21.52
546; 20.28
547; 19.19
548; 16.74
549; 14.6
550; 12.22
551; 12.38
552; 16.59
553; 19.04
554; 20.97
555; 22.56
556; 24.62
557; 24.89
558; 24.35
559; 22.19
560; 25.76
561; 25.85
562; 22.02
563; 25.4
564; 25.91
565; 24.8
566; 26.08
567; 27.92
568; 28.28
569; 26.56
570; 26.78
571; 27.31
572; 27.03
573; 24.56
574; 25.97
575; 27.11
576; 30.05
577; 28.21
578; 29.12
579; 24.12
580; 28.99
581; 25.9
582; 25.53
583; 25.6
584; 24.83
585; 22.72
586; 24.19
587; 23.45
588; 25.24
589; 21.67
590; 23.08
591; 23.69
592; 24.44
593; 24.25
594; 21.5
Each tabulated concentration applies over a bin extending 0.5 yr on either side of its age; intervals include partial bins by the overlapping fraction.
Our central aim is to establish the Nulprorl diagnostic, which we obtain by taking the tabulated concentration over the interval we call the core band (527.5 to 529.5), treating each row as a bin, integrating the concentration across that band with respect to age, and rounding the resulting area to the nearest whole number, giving 45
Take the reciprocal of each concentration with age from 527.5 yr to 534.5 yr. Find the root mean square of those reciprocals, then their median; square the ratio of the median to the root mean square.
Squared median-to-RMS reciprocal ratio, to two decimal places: 0.99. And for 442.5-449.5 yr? 1.04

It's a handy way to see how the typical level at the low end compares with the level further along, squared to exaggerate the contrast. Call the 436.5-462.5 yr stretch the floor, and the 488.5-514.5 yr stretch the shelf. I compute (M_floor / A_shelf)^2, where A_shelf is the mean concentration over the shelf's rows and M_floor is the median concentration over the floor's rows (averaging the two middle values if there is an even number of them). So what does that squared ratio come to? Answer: 1.73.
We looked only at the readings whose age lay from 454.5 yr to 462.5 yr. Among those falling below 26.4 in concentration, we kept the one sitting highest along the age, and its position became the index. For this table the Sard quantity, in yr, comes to 462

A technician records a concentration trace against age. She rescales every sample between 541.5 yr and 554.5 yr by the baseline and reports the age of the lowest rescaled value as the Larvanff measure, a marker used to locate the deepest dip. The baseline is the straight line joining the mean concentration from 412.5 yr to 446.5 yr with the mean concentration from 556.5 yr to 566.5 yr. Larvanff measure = 550 yr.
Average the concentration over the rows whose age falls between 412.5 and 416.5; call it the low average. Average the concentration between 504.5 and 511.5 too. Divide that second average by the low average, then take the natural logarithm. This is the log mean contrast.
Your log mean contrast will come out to -0.31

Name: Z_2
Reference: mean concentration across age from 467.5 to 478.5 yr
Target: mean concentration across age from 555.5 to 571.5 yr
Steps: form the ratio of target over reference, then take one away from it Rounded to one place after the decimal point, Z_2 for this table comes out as 0.1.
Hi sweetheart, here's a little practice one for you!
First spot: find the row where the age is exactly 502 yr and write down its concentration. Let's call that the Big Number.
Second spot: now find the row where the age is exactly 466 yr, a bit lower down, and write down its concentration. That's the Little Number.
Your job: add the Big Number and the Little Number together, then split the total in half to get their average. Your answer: 22.5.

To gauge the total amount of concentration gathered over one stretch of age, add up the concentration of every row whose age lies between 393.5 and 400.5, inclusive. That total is 216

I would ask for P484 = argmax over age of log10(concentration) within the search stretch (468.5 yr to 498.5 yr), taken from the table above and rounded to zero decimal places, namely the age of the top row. 482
